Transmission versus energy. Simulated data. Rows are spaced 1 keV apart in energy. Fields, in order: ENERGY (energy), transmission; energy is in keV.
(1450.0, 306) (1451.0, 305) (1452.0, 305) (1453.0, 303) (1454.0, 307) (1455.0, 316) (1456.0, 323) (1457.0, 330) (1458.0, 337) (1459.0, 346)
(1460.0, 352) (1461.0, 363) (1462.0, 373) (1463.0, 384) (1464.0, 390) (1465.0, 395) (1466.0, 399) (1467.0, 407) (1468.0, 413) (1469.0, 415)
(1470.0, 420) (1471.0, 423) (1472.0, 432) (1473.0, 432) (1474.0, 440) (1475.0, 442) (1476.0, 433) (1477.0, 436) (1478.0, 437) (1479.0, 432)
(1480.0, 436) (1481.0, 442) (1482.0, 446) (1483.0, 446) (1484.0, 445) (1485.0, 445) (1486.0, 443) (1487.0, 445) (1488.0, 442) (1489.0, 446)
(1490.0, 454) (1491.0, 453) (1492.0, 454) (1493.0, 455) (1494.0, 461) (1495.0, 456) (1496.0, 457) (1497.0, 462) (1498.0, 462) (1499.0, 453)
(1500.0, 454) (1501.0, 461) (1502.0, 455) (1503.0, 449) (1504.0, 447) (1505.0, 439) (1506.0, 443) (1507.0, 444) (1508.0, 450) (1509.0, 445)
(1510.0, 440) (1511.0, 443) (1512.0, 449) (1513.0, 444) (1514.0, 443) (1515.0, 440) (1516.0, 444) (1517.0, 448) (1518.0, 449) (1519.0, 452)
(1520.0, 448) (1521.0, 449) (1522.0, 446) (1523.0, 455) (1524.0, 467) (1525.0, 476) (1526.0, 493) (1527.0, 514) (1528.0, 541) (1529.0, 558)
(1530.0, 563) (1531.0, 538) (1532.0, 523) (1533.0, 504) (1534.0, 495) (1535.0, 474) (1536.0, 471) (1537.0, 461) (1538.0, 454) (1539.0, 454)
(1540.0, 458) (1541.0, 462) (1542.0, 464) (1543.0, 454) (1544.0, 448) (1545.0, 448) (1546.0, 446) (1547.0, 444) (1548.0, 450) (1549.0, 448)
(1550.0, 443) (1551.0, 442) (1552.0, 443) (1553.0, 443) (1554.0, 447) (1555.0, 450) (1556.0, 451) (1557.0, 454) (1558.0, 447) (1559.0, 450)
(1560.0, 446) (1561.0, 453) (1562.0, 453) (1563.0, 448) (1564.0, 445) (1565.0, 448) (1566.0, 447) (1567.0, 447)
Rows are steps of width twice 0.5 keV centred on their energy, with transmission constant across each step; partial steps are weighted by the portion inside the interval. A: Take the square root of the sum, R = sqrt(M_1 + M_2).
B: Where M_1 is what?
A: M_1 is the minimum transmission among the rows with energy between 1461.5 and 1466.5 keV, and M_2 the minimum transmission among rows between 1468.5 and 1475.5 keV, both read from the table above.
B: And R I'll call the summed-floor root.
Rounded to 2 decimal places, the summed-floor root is 28.07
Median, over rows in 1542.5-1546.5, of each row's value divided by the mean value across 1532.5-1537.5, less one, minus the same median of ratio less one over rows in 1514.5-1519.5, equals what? 0.00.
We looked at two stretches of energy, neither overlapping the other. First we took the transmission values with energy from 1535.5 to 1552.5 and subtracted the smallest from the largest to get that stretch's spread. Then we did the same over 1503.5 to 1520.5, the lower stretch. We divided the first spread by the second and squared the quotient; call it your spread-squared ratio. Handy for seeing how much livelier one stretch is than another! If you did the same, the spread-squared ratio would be 5.0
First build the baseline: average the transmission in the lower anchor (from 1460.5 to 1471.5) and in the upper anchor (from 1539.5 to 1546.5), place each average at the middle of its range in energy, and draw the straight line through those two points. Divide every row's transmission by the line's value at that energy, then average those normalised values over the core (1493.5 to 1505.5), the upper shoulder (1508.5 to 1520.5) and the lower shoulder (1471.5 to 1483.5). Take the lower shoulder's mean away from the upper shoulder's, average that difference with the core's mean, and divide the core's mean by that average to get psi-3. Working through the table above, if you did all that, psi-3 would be 2.10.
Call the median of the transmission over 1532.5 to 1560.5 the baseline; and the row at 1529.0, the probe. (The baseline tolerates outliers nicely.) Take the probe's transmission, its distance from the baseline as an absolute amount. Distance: 108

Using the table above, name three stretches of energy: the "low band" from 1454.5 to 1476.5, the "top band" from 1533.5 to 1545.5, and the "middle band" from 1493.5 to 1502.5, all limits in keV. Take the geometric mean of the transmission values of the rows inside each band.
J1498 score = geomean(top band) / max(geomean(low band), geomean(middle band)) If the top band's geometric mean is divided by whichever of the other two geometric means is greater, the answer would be 1.01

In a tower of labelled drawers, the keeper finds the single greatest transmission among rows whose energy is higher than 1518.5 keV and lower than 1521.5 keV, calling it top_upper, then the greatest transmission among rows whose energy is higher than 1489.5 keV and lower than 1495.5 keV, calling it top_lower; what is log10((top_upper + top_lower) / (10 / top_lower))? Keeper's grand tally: 4.62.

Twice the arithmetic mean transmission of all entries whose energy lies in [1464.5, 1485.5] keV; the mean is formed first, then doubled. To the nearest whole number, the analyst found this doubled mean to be 859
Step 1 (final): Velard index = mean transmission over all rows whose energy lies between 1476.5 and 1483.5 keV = 439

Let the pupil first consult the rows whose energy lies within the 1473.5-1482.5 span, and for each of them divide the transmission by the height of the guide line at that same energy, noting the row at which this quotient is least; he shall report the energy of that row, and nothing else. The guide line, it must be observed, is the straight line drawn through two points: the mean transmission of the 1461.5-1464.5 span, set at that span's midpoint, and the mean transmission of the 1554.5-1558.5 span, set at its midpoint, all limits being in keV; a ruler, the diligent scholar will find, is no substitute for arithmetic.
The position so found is 1479.0 keV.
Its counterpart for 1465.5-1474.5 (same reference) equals 1466.0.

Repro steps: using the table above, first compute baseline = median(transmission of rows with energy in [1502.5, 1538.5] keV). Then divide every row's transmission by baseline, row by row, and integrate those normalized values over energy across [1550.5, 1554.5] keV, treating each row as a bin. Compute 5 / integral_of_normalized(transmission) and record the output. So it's 1.27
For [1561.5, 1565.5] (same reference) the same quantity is 1.25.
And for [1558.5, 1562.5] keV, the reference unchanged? 1.25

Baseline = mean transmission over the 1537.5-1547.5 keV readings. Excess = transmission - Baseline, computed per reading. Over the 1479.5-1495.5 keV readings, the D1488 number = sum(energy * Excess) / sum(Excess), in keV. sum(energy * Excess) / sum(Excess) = 1482.5 keV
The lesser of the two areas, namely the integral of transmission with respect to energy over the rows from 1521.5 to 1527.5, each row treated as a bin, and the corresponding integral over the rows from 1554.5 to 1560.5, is 2698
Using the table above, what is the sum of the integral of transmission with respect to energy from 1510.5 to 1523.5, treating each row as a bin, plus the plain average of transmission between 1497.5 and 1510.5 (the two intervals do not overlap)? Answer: 6259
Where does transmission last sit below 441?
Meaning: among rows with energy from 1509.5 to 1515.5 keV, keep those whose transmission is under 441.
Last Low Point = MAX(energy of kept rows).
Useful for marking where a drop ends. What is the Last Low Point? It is 1515.0 keV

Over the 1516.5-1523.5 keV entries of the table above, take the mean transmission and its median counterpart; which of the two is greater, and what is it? 450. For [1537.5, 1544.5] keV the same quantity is 456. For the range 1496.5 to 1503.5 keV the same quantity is 457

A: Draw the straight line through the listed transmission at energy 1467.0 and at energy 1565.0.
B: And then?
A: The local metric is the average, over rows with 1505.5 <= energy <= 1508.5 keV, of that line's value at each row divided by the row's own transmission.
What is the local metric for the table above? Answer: 0.951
